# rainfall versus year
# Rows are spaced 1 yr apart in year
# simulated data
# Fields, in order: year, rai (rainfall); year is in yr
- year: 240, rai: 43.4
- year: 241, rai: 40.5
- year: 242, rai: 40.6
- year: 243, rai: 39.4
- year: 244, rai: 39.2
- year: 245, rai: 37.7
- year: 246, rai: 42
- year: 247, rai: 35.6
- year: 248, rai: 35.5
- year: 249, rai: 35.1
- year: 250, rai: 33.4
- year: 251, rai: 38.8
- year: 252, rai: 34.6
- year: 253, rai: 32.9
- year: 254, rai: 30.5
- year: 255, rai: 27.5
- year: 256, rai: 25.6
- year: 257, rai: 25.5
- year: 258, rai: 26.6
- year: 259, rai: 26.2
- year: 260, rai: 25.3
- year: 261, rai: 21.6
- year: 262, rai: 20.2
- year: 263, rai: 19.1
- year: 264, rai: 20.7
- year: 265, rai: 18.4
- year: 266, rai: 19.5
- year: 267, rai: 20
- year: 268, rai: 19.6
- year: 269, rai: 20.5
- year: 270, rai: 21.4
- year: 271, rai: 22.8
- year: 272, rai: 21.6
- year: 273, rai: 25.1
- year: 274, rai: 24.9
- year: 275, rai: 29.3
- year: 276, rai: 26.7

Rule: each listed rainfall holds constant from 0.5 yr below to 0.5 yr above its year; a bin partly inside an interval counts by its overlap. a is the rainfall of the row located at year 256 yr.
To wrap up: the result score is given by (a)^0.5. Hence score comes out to 5.1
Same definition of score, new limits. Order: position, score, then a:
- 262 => 4.5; 20.2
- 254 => 5.5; 30.5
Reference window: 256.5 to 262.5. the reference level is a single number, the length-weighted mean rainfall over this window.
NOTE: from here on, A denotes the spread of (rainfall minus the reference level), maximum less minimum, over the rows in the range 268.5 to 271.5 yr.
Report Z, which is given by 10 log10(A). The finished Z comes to 3.6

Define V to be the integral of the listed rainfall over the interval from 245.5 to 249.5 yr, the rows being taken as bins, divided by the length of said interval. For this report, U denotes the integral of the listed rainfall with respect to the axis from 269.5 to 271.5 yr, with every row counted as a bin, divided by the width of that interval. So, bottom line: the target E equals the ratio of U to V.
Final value 0.6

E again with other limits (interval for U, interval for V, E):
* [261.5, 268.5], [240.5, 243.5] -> 0.5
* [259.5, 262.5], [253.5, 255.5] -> 0.8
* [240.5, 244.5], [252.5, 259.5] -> 1.4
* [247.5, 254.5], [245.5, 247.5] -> 0.9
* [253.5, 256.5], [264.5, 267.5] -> 1.4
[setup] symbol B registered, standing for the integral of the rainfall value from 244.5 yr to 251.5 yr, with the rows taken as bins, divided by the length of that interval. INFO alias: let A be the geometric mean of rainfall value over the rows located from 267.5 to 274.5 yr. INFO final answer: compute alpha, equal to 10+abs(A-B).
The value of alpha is 24.7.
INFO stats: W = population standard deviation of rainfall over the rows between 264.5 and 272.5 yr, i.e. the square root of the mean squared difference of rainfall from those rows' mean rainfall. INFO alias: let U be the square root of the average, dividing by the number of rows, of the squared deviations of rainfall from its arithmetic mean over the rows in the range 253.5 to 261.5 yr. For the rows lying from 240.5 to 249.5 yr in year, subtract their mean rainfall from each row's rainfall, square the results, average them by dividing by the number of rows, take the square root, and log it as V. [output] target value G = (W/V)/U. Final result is 0.24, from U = 2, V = 2.4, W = 1.31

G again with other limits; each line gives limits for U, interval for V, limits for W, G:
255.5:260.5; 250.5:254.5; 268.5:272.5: 0.56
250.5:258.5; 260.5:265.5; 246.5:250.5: 0.17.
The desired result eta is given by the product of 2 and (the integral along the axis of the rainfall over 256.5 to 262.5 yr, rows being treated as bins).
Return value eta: 291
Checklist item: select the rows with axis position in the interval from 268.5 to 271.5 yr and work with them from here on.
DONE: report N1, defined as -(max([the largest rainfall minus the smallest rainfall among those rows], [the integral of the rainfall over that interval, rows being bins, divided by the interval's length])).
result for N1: -22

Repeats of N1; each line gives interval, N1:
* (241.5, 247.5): -39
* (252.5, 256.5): -29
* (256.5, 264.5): -23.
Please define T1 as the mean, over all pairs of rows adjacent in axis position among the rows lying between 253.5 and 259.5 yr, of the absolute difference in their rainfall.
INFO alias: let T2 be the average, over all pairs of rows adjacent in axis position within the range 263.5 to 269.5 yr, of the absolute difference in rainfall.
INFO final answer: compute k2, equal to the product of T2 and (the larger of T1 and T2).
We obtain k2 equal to 1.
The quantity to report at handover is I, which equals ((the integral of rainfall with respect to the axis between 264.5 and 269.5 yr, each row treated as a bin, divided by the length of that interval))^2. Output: 384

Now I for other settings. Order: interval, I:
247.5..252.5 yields 1259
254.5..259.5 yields 691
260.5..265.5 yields 400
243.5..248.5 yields 1444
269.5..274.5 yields 536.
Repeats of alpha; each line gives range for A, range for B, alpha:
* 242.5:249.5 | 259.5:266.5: 27.0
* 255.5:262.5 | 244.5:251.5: 22.6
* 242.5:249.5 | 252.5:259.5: 19.9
